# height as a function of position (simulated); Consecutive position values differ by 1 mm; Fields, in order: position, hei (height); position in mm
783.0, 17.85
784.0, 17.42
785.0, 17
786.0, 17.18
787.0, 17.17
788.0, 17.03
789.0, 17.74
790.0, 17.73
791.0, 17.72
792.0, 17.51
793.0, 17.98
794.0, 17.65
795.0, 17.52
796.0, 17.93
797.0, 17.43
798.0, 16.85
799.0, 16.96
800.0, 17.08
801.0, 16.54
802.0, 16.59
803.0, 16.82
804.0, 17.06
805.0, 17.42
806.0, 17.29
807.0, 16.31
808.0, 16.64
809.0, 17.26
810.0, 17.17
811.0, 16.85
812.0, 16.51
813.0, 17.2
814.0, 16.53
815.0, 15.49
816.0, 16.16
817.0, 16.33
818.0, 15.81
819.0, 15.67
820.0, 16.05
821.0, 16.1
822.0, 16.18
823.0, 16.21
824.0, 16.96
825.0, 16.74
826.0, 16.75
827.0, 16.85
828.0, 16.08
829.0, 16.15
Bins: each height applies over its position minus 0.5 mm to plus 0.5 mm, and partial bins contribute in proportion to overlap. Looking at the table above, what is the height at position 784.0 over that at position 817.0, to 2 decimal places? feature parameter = 1.07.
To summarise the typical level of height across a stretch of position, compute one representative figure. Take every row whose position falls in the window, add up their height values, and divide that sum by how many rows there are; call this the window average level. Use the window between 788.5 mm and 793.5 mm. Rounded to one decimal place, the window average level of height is 17.7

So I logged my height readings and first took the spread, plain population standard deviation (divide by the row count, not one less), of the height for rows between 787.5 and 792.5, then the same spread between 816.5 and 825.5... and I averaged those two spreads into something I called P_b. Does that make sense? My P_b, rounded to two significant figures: 0.33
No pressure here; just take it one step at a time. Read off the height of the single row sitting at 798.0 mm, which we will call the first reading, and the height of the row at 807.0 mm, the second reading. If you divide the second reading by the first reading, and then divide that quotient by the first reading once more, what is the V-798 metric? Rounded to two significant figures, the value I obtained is 0.057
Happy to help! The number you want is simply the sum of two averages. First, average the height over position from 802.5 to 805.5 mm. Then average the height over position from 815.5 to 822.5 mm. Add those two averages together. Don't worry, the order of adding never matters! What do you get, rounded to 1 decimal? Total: 33.1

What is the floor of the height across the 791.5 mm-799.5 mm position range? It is 16.85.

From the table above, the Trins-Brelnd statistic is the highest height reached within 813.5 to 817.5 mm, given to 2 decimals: 16.53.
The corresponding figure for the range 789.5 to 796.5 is 17.98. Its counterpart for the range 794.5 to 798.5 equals 17.93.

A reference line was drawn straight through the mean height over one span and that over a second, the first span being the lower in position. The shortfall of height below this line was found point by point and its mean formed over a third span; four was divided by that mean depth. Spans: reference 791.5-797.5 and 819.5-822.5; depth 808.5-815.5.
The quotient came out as -53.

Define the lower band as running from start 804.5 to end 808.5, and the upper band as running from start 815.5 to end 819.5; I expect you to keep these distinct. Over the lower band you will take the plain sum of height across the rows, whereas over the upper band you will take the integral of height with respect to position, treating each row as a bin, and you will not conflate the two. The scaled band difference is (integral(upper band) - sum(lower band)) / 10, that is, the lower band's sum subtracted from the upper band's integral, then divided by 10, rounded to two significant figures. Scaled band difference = -0.37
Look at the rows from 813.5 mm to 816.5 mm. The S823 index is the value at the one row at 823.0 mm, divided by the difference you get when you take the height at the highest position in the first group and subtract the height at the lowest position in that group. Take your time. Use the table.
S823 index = -44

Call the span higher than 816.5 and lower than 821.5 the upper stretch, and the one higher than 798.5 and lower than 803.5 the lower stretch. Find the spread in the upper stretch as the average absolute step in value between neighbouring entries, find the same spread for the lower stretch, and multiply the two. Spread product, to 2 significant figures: 0.064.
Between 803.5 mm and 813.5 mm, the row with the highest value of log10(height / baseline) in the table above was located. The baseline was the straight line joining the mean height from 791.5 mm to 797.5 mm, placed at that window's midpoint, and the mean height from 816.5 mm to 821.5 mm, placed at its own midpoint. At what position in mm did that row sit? 813.0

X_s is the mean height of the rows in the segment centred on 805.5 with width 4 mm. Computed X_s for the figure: 17.0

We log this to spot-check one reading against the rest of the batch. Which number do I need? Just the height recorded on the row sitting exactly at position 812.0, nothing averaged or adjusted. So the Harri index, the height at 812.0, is 16.51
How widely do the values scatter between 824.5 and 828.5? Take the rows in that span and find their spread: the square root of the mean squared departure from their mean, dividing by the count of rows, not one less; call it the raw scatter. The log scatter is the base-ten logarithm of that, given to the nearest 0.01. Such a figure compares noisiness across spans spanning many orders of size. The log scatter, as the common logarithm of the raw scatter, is -0.51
